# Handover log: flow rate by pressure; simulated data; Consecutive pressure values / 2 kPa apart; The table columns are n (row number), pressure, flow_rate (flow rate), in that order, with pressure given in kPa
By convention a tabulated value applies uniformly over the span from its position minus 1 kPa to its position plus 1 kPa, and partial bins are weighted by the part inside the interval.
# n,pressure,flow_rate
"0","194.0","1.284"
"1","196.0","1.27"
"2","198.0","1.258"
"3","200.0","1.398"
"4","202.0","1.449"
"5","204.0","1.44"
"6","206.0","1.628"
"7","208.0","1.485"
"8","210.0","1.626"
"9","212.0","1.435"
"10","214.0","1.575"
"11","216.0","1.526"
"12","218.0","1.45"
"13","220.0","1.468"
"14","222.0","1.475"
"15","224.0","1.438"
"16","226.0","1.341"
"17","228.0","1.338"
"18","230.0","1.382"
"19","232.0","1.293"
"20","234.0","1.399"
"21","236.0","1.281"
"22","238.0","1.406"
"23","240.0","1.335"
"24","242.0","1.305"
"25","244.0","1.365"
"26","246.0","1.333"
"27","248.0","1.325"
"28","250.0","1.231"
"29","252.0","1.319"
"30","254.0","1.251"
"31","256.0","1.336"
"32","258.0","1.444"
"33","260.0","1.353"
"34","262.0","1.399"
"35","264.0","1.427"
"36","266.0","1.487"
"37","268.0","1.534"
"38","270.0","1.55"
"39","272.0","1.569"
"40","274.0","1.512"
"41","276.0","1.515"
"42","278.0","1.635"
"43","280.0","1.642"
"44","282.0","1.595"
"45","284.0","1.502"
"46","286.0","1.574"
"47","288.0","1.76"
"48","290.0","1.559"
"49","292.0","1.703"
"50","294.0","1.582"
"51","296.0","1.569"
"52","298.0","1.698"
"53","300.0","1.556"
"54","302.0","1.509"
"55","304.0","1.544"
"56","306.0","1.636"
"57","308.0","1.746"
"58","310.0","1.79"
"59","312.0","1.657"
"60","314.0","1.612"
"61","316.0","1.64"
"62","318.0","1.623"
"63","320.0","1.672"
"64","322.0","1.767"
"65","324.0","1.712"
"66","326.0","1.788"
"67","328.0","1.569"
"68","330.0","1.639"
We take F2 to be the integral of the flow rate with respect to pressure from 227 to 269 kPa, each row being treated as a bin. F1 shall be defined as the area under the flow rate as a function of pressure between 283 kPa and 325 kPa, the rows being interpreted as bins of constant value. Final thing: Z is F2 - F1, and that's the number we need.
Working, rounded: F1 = 69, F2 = 57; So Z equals -12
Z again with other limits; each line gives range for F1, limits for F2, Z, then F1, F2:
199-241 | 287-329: 9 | 60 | 69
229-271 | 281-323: 11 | 58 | 69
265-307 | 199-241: -6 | 66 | 60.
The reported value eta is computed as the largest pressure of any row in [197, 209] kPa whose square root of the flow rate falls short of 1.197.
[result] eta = 200.0 kPa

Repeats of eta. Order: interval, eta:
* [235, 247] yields 246.0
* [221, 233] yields 232.0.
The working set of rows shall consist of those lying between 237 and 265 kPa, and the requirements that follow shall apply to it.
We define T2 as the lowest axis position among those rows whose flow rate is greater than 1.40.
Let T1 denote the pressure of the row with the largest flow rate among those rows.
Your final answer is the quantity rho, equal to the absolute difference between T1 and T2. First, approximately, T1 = 258.0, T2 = 238.0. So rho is 20 kPa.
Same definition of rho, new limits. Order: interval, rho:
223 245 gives 0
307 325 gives 2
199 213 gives 4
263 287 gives 16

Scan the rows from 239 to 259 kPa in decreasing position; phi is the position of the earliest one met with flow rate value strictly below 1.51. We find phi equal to 258.0 kPa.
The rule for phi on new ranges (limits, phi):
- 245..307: 302.0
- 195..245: 244.0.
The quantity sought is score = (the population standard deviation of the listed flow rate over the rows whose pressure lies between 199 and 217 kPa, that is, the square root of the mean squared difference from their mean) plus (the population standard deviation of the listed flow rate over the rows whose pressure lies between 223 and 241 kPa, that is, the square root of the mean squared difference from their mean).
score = 0.131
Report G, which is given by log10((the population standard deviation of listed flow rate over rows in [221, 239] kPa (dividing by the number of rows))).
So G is -1.21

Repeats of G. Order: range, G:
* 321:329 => -1.07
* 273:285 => -1.23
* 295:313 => -1.04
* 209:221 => -1.16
